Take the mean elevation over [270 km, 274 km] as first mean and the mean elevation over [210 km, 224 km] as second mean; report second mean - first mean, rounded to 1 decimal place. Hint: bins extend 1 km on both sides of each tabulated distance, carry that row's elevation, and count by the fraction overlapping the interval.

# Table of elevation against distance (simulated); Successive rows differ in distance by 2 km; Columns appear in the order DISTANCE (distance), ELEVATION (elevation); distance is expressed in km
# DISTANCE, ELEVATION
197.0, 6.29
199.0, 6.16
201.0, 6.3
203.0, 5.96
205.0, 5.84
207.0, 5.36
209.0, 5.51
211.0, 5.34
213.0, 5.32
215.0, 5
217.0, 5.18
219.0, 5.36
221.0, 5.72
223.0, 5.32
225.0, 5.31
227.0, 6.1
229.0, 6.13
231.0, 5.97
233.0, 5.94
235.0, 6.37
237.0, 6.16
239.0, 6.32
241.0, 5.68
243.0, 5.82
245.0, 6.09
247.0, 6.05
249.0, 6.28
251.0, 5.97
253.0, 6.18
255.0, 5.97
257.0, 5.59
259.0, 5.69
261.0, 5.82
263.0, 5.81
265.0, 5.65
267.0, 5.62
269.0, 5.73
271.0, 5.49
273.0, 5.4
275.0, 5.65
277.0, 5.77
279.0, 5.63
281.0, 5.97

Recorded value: -0.1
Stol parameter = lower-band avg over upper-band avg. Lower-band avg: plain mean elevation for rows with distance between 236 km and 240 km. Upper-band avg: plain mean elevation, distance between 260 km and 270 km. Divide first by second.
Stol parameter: 1.09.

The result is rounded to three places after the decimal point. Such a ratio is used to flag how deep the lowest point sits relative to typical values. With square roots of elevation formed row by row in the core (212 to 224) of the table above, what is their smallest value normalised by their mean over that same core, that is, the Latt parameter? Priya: 0.970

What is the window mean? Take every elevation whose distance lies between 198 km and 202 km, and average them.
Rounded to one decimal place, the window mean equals 6.2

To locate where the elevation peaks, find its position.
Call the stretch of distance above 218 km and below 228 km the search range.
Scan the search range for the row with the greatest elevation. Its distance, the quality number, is 227.0 km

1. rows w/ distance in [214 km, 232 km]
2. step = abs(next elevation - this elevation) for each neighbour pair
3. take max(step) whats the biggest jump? 0.8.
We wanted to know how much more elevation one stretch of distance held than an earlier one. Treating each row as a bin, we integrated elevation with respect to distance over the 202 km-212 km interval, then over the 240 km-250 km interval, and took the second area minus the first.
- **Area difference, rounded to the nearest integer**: 4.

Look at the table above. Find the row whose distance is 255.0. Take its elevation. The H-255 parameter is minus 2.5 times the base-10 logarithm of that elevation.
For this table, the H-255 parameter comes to -1.94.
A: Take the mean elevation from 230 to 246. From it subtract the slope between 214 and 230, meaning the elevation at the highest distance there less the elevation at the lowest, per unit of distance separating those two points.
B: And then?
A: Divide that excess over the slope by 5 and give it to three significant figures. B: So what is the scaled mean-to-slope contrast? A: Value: 1.19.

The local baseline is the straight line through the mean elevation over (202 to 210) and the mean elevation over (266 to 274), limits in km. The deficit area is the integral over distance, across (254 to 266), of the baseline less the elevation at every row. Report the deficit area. -2.1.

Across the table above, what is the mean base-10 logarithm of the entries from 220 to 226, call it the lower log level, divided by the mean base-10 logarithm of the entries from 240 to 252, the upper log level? 0.95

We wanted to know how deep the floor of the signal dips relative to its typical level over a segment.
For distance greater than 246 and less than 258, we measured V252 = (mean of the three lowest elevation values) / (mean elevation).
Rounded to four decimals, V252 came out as 0.9728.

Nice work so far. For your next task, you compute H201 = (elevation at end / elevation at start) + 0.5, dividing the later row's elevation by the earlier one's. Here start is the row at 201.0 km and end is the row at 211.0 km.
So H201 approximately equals 1.35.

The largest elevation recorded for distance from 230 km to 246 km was 6.37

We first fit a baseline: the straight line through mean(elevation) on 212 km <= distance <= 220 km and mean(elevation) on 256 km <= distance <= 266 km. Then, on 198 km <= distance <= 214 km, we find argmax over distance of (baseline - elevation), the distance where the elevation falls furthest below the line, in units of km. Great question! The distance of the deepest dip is 213.0 km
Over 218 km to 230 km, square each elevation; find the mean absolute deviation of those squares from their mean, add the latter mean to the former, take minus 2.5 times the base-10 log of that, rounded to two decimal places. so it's -3.89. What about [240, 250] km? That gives -3.95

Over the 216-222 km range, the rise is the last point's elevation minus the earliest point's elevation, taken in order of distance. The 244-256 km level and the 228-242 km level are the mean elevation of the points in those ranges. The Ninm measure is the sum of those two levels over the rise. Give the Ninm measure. 23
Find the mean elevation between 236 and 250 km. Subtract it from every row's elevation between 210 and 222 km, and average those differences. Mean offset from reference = -0.74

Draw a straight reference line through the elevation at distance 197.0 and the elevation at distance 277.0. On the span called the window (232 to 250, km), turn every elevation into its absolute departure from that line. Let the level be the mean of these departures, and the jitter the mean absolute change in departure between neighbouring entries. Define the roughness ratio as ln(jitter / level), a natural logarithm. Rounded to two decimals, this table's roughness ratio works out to -0.44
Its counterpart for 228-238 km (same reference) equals -0.19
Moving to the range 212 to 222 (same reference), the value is -1.15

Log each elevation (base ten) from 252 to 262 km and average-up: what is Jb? 0.767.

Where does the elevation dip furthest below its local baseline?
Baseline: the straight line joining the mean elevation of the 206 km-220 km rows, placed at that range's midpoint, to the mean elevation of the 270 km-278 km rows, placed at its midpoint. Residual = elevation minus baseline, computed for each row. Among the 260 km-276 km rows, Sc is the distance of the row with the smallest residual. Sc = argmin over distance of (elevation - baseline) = 273.0 km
